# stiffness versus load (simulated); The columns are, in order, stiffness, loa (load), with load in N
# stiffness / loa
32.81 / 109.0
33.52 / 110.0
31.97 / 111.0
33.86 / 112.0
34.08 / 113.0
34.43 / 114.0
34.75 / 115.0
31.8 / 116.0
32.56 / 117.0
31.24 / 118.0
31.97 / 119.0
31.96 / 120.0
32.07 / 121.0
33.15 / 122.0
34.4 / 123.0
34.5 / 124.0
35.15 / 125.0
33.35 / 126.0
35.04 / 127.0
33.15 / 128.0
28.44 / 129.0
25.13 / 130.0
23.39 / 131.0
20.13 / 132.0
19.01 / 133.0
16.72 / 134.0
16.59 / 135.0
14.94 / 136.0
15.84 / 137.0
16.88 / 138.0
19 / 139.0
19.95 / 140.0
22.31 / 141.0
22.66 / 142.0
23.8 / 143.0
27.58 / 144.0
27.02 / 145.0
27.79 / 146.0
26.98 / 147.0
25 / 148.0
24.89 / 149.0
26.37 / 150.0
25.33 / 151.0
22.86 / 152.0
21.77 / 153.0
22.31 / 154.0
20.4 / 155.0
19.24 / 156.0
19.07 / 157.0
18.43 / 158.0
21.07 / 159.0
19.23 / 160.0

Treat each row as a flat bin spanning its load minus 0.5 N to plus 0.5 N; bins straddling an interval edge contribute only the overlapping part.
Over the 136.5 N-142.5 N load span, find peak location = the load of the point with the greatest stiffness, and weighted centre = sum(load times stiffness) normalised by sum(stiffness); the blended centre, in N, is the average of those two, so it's 140.9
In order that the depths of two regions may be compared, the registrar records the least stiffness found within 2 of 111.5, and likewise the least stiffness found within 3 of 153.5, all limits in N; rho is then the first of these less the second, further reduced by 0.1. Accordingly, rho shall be 13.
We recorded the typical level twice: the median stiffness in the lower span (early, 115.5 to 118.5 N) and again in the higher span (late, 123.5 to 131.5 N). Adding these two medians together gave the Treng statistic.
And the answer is 65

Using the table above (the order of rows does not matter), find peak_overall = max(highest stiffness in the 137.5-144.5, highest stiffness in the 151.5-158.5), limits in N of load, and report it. 27.6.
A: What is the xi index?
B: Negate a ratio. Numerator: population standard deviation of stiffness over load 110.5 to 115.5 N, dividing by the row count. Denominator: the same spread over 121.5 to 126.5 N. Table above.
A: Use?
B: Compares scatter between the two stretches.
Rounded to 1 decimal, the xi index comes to -1.3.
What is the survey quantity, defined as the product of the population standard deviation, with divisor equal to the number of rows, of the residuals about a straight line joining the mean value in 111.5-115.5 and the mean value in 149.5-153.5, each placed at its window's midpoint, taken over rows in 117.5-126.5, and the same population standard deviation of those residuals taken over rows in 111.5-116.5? 1.8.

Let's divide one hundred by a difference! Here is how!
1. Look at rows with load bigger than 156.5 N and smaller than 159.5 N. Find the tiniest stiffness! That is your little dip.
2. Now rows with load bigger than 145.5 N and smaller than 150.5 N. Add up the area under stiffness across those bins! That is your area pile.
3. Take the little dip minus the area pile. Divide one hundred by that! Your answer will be -0.89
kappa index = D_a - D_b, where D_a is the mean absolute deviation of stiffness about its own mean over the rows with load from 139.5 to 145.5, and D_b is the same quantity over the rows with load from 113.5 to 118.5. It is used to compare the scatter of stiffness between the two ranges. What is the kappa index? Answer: 0.97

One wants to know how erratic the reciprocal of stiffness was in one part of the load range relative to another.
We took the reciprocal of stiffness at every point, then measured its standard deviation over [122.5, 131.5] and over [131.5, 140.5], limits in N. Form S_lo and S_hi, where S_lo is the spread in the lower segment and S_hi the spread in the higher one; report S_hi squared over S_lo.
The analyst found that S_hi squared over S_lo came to 0.007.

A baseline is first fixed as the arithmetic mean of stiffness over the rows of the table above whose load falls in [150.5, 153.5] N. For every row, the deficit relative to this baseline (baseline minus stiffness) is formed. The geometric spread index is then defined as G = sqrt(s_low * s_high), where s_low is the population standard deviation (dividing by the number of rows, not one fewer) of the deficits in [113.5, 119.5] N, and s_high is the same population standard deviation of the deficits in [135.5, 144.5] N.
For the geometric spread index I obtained 2.28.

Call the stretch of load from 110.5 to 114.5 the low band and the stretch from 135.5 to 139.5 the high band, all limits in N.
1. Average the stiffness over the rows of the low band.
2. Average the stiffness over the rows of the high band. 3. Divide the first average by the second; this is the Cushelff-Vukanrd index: 2.02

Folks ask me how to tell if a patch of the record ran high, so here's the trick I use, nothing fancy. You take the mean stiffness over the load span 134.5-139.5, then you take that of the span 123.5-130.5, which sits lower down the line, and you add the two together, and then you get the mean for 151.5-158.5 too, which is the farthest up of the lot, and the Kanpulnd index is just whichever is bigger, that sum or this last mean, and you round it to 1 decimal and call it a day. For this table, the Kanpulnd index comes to 48.8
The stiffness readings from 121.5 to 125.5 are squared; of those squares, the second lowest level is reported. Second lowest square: 1183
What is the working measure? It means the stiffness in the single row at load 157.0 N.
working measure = 19.07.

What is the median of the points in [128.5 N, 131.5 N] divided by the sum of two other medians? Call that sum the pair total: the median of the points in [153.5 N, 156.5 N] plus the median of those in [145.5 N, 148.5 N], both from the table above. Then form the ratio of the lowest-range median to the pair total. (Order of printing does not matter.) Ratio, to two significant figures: 0.53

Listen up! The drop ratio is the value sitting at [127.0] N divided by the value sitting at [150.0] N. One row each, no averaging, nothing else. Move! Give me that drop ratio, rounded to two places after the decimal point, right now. 1.33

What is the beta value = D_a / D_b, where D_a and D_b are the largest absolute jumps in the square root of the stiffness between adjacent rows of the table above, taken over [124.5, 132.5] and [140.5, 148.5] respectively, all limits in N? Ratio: 1.1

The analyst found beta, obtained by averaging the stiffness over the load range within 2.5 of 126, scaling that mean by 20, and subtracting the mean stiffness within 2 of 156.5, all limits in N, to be 665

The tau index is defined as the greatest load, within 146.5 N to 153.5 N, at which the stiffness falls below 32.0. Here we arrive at 153.0 N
